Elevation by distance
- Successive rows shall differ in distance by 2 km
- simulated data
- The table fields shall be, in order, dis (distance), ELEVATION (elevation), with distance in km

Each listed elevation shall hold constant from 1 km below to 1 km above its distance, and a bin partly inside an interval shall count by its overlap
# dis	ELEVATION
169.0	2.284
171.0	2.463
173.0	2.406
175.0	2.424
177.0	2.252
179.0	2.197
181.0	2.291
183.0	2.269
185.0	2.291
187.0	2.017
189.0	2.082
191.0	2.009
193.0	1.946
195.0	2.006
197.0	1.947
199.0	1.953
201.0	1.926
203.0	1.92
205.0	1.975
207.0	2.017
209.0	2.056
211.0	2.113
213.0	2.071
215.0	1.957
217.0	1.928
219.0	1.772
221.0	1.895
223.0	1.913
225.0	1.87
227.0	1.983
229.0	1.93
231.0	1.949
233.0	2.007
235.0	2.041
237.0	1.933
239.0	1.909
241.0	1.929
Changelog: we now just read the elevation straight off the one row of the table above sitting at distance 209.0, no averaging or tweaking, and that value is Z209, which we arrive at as 2.056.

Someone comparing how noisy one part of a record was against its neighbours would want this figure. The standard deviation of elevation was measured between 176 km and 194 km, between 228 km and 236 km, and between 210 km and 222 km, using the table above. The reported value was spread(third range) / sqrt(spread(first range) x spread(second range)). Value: 1.5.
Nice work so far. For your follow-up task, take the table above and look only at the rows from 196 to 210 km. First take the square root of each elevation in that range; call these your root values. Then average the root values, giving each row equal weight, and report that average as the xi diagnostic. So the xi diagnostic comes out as 1.40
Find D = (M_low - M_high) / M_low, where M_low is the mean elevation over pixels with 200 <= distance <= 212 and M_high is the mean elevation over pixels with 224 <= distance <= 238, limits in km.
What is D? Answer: 0.02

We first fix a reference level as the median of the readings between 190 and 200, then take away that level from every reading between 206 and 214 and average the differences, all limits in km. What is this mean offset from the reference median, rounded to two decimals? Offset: 0.11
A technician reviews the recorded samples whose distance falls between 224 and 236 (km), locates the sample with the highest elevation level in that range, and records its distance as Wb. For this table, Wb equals 235.0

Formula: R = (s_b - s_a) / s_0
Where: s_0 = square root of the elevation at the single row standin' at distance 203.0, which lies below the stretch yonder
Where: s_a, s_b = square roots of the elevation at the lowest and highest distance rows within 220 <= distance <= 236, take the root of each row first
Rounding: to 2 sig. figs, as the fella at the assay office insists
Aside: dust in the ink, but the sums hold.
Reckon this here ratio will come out 0.038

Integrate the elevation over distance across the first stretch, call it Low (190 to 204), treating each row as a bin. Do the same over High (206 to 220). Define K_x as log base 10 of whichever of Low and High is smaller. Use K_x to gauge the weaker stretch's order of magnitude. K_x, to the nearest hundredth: 1.44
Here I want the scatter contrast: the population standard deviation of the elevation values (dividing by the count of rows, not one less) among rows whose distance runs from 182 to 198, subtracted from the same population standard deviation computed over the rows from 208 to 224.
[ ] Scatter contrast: -0.02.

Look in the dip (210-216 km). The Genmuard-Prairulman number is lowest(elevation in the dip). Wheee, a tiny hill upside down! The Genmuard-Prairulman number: 1.957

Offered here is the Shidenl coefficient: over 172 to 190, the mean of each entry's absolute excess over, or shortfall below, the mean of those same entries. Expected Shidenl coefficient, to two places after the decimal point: 0.10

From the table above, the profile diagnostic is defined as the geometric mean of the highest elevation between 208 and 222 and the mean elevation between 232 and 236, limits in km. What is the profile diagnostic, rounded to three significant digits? 2.07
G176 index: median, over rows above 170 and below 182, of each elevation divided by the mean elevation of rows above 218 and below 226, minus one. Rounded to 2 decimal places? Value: 0.26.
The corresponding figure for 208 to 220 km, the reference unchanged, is 0.08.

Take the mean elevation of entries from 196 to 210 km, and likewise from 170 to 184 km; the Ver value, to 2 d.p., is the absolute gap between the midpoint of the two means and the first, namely 0.18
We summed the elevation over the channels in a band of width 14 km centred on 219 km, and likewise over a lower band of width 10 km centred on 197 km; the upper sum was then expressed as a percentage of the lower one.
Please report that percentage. 137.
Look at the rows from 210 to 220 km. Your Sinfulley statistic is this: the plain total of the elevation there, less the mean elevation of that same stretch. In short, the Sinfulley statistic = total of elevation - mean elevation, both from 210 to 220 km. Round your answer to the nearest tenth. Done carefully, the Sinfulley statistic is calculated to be 7.9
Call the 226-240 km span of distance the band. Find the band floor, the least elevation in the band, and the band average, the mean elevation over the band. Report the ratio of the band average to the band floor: 1.029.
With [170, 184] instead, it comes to 1.060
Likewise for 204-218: 1.046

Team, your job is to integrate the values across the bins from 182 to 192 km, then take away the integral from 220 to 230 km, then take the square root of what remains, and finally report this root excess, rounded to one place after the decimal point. 1.5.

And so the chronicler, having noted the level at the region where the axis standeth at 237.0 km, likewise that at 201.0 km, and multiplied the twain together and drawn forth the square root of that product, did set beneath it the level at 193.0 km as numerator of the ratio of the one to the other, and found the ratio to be 1.009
